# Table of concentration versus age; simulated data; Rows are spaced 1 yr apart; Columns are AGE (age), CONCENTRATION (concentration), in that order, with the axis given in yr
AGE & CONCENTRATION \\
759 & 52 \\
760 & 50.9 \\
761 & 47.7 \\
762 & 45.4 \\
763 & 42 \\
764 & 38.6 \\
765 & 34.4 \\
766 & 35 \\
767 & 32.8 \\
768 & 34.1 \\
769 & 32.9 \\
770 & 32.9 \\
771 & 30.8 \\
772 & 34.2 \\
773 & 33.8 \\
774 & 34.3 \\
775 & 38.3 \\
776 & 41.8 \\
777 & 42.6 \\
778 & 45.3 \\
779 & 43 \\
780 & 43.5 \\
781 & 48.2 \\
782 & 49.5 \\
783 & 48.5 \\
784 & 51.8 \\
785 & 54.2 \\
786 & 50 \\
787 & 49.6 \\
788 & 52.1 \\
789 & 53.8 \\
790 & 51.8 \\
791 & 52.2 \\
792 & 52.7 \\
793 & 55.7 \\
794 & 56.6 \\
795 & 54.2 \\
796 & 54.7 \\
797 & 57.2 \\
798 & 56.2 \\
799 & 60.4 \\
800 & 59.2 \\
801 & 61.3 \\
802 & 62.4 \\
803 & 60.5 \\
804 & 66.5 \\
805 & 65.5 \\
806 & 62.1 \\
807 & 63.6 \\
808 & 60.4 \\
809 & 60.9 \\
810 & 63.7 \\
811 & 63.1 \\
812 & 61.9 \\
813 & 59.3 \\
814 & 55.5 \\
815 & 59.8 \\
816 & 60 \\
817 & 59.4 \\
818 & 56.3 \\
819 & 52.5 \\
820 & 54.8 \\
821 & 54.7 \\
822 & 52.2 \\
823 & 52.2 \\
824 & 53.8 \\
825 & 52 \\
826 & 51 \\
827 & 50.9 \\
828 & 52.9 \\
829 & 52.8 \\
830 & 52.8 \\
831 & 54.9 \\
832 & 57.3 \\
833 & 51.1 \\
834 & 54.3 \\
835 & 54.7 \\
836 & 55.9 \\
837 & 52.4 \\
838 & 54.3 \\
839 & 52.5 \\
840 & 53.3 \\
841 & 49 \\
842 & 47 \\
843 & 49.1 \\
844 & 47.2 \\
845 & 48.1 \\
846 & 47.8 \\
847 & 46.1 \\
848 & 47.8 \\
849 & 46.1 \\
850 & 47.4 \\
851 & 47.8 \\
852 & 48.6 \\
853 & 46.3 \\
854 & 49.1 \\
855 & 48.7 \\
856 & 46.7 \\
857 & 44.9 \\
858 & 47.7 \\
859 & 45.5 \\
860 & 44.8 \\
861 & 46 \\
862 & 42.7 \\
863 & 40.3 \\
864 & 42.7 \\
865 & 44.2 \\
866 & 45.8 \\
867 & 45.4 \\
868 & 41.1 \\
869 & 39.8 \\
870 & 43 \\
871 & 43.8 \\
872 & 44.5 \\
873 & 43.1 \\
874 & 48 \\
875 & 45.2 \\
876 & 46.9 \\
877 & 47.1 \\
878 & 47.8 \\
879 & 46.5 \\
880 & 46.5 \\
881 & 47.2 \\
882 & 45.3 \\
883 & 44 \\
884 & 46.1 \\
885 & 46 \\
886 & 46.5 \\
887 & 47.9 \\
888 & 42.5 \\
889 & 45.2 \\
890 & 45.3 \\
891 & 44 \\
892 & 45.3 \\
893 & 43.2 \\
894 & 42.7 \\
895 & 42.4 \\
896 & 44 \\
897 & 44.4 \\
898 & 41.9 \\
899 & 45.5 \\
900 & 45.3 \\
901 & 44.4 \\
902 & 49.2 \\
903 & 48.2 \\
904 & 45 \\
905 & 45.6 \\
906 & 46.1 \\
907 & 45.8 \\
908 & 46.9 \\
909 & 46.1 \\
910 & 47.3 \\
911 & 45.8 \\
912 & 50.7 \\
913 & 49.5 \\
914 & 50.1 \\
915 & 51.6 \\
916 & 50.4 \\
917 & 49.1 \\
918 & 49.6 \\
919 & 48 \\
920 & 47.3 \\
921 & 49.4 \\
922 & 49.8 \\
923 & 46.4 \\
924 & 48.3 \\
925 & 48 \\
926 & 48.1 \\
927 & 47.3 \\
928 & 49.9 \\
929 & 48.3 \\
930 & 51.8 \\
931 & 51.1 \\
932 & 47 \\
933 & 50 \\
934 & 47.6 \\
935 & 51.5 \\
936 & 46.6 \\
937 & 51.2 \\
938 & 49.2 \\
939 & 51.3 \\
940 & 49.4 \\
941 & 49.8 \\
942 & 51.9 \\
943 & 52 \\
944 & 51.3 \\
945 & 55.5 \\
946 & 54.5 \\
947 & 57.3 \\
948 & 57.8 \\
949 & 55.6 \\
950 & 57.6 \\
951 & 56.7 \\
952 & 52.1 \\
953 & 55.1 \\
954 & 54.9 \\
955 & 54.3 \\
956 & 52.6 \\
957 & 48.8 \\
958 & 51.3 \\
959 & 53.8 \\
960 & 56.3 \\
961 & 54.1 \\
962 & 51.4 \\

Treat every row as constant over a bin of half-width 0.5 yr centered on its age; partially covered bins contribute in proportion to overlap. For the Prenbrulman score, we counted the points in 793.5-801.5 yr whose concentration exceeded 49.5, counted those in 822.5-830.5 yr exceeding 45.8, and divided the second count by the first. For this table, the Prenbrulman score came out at 1.0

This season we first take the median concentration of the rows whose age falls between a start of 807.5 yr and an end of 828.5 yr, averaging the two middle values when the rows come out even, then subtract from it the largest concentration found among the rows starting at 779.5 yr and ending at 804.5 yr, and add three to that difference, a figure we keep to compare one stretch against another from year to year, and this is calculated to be -8.0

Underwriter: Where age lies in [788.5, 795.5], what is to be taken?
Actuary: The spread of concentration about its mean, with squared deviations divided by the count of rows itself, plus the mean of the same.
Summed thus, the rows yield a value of 56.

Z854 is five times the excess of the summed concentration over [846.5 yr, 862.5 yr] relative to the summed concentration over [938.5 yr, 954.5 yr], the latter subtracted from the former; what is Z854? -583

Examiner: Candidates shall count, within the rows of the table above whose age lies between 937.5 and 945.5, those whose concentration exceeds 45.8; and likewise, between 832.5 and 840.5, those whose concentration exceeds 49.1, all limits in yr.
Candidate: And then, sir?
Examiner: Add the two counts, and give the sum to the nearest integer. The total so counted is 16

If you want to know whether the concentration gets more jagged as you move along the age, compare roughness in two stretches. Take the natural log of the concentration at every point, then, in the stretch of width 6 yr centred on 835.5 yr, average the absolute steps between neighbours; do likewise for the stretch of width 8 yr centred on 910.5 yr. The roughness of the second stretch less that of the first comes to -0.004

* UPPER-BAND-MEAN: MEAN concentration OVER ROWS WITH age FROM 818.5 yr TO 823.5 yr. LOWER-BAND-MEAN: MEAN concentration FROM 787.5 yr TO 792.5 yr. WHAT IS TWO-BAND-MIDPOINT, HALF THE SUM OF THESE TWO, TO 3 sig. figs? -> 52.9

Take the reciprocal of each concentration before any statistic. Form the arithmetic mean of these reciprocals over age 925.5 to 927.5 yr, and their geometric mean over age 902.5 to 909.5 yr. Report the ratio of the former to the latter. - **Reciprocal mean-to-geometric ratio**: 0.97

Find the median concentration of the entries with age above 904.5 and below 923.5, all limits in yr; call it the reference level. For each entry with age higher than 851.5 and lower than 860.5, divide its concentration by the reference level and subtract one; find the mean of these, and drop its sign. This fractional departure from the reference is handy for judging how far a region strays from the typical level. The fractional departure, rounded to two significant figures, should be 0.022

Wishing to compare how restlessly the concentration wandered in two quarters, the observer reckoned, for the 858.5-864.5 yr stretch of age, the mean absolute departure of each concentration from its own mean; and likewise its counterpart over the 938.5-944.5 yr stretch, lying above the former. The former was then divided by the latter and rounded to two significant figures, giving 2.0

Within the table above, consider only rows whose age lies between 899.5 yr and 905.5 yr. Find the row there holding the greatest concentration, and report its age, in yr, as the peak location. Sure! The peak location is 902 yr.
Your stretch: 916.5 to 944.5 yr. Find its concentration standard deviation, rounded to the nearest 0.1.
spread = 1.7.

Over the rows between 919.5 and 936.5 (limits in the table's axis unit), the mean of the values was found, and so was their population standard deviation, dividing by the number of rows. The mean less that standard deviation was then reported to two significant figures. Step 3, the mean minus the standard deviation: 47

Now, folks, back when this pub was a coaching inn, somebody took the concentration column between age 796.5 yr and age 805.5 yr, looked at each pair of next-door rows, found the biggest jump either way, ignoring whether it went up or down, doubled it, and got 12.0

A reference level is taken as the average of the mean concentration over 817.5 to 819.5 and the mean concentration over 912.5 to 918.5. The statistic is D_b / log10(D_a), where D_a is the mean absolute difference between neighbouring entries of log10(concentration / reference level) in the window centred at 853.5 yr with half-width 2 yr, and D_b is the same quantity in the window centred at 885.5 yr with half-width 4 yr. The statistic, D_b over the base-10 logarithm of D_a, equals -0.0105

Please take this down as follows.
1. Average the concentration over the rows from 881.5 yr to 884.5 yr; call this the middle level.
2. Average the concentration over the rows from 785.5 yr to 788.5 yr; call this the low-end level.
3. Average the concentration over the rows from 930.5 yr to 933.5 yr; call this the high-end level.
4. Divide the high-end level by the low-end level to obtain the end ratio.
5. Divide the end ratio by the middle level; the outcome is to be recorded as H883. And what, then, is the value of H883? 0.0216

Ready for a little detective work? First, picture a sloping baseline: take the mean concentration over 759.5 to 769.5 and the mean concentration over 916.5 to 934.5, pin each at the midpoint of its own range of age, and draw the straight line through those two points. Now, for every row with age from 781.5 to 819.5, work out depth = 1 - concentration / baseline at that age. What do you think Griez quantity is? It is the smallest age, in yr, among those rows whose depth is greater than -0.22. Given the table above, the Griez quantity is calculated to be 783 yr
